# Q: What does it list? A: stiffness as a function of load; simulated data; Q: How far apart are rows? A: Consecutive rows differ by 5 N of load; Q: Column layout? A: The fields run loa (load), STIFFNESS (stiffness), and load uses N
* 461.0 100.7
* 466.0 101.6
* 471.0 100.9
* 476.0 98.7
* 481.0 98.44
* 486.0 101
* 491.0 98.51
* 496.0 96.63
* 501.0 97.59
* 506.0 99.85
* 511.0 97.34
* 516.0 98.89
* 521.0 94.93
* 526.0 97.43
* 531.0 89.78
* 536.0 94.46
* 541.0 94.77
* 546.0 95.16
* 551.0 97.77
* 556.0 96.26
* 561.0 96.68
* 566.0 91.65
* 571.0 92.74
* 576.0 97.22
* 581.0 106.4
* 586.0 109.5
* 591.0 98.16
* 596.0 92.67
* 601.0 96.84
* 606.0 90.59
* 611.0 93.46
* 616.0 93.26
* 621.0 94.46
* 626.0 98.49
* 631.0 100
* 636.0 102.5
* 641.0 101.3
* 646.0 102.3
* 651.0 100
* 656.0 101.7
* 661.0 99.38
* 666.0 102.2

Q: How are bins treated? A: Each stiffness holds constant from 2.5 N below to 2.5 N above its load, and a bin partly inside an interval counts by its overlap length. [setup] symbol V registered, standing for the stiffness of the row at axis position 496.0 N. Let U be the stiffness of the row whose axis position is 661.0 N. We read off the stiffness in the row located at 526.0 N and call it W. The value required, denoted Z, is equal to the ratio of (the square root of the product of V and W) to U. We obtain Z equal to 0.98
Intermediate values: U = 99.38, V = 96.63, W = 97.43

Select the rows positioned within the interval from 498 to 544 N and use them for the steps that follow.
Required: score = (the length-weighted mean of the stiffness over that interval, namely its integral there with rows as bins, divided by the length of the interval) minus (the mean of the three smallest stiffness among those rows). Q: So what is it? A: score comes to 3.1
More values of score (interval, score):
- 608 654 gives 4.6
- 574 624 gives 5.1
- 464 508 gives 1.7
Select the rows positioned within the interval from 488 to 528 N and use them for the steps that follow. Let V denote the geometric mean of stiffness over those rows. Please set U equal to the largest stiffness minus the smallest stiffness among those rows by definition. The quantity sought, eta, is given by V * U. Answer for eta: 480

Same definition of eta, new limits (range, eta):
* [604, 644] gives 1151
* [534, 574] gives 581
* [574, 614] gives 1852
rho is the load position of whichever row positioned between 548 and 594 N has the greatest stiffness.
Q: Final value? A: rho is 586.0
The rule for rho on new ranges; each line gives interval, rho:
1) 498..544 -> 506.0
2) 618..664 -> 636.0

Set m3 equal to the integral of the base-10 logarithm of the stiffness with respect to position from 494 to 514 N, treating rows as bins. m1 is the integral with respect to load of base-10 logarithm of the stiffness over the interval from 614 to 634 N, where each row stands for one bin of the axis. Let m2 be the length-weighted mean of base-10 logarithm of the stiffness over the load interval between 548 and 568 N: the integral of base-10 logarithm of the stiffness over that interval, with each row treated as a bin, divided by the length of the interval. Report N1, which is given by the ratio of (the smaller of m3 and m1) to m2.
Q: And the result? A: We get 20.0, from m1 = 39.7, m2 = 1.98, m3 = 39.8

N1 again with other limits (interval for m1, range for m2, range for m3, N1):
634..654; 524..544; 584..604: 20.2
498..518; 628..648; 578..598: 19.9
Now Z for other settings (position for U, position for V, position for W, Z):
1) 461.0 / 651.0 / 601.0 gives 0.98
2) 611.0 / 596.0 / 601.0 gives 1.01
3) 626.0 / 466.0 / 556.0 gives 1.00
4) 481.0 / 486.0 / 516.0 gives 1.02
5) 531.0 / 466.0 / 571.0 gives 1.08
